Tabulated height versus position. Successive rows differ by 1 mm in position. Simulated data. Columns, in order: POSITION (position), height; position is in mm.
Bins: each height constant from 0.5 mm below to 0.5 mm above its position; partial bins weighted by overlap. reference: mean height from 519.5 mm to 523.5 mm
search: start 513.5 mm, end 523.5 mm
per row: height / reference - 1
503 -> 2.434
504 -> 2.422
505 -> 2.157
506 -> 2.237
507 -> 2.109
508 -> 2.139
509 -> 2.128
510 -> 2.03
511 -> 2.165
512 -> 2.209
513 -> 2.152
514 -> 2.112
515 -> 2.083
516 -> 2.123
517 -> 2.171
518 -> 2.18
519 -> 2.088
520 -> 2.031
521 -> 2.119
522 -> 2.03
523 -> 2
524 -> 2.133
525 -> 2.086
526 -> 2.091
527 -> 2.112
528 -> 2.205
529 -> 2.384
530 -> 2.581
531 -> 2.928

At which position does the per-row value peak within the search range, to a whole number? 518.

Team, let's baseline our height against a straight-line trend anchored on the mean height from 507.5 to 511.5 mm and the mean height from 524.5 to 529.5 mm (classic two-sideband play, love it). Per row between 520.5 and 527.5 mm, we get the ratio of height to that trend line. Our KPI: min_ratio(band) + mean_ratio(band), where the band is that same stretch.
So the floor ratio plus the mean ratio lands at 1.89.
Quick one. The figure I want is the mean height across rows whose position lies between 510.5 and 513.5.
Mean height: 2.18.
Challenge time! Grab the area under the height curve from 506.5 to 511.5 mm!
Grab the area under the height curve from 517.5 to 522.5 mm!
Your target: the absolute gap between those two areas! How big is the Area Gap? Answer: 0.12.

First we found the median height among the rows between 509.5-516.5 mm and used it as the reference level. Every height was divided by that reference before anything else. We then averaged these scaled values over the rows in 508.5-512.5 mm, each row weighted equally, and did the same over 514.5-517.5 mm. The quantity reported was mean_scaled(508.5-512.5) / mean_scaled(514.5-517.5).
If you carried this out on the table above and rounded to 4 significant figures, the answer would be 1.003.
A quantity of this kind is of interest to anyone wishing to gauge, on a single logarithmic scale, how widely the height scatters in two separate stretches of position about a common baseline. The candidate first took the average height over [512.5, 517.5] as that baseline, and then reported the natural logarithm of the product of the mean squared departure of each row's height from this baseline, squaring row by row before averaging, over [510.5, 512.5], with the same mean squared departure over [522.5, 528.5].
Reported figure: -11.0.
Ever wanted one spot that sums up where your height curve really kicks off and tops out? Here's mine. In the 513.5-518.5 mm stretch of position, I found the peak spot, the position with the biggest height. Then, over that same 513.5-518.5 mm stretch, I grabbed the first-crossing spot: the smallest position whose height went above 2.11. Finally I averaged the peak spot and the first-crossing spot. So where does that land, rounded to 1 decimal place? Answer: 516.0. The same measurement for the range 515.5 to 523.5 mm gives 517.0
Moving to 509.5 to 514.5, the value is 511.5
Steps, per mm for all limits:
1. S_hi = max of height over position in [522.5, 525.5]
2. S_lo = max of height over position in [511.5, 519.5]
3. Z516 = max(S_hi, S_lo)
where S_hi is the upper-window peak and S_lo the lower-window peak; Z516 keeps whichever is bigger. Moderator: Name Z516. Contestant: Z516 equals 2.21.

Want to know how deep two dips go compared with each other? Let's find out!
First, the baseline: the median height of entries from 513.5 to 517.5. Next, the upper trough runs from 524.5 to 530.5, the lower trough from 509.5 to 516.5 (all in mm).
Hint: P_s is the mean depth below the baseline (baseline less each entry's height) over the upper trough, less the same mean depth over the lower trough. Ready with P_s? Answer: -0.12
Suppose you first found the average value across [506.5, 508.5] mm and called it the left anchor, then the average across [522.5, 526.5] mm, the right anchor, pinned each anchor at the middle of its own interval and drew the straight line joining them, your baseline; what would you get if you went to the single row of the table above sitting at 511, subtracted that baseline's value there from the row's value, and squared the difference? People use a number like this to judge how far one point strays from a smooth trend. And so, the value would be 0.0026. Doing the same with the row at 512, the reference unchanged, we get 0.0095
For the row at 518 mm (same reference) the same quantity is 0.0072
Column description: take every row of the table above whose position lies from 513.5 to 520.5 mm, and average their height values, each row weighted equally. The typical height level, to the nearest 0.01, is 2.11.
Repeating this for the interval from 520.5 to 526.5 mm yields 2.08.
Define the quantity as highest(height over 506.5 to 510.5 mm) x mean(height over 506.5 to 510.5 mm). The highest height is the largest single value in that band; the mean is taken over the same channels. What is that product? 4.50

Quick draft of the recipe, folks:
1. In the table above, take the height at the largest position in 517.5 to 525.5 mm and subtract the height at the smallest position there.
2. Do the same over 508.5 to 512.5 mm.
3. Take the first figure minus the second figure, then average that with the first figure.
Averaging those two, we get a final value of -0.13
